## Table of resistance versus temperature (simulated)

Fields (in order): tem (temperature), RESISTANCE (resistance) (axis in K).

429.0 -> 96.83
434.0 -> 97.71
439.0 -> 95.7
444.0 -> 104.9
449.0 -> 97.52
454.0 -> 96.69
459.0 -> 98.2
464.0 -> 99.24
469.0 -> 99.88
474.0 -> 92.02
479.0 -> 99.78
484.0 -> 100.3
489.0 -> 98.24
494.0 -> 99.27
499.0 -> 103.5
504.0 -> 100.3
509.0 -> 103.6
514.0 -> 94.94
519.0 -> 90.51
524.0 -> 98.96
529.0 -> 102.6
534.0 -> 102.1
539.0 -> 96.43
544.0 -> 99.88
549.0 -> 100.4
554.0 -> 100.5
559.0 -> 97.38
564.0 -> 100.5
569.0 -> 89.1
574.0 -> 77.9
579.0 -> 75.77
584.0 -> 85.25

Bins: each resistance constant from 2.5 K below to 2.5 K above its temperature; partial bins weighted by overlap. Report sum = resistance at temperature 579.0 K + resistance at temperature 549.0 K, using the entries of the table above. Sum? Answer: 176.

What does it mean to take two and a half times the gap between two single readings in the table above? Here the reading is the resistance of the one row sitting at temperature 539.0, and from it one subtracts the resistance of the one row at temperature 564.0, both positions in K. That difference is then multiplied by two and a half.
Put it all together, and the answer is -10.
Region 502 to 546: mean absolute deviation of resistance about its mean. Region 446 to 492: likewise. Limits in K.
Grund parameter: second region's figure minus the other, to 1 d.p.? -1.5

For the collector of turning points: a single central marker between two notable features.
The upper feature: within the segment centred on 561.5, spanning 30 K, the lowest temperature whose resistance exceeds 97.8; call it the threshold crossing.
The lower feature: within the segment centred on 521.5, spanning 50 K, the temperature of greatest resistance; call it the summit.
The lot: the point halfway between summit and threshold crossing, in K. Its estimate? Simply 529.0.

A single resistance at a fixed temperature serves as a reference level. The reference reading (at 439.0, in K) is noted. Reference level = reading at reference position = 95.7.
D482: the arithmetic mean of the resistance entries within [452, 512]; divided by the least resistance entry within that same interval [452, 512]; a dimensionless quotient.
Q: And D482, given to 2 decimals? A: 1.08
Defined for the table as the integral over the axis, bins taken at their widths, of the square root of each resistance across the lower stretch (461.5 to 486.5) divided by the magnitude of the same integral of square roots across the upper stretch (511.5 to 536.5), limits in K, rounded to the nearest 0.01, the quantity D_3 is 1.00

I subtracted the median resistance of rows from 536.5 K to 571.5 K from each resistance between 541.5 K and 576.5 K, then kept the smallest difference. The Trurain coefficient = -22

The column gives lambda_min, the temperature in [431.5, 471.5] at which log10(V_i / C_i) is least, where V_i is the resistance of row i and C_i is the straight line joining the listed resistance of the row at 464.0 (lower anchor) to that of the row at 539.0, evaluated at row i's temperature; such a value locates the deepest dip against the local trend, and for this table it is 439.0 K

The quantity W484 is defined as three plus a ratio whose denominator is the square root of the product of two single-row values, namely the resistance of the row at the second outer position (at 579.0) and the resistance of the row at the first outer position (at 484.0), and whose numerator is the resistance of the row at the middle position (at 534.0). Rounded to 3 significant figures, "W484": 4.17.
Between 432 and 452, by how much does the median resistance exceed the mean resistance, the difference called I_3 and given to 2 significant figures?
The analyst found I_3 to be -1.3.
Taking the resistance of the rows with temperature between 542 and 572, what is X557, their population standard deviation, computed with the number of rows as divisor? 4.1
